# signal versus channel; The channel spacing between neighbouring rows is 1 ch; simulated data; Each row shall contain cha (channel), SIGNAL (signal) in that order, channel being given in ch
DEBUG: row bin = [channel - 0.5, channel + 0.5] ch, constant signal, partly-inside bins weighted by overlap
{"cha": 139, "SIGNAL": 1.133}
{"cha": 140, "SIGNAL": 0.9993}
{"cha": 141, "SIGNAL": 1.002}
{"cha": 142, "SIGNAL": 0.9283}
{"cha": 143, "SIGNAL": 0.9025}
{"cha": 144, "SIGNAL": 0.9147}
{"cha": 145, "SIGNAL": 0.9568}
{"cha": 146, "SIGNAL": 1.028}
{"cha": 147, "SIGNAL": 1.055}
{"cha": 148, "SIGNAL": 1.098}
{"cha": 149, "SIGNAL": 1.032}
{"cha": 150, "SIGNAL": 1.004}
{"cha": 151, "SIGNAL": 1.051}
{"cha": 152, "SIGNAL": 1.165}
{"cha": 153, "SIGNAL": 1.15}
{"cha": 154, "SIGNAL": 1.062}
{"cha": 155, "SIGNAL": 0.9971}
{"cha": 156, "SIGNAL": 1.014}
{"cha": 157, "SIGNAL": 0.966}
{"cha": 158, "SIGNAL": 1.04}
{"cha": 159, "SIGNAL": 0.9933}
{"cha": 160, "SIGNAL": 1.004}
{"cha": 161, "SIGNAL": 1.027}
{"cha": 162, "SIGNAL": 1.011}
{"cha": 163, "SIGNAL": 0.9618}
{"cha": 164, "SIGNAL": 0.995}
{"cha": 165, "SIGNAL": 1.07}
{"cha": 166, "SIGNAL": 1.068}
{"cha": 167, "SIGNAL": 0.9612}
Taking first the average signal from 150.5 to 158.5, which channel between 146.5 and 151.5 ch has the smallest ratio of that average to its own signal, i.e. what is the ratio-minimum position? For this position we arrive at 148 ch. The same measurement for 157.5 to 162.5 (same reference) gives 158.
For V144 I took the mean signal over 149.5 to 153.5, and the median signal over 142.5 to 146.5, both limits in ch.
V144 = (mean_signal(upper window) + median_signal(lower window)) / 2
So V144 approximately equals 1.014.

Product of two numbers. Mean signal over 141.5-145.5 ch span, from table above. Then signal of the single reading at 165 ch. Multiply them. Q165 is 0.99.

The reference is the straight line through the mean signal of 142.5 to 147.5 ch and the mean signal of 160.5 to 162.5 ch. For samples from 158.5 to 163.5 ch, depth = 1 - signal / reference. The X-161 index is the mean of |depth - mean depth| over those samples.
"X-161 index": 0.02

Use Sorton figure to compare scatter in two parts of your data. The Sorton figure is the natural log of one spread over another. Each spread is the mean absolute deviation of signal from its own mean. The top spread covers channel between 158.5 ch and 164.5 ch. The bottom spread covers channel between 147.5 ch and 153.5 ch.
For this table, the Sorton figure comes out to -1.3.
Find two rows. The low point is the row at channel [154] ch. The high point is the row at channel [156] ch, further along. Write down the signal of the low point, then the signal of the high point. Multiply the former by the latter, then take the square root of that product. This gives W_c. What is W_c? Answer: 1.04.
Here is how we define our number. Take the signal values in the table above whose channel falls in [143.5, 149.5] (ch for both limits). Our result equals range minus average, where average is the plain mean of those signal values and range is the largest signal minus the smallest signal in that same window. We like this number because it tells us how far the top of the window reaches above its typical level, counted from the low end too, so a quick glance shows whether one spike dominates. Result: -0.83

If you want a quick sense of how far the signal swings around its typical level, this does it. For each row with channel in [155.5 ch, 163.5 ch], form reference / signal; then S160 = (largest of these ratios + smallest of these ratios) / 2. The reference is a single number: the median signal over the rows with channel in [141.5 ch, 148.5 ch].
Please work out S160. 0.96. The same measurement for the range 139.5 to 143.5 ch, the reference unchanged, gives 1.01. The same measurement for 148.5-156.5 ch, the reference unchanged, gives 0.89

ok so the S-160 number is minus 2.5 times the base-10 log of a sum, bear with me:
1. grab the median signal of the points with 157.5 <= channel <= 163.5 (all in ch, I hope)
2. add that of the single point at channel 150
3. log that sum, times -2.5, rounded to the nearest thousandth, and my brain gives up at -0.759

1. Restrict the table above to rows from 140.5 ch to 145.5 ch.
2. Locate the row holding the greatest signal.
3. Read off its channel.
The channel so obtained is 141 ch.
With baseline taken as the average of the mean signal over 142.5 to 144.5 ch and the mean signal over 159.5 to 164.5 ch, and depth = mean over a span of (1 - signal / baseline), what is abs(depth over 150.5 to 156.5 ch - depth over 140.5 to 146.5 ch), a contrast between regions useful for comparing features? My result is 0.123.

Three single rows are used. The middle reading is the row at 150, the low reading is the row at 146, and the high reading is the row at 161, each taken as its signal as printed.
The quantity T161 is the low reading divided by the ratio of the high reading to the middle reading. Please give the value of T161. 1.00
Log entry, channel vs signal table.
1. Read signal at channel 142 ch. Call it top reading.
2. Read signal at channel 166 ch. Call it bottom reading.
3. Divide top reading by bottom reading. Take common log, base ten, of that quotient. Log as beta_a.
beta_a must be -0.061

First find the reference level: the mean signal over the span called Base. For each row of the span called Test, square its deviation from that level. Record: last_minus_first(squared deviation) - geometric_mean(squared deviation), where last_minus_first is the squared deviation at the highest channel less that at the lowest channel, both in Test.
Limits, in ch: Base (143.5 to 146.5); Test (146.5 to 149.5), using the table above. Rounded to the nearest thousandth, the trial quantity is -0.012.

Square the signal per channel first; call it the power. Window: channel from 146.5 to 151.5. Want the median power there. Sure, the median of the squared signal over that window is 1.10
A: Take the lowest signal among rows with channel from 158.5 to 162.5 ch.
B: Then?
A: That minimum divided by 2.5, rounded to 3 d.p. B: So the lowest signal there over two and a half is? 0.397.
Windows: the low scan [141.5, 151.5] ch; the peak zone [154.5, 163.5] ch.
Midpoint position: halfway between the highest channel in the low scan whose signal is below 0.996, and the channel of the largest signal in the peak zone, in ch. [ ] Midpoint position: 151.5 ch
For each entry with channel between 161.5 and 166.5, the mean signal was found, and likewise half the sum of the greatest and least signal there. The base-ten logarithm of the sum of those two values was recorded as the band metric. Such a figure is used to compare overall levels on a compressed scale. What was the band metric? 0.309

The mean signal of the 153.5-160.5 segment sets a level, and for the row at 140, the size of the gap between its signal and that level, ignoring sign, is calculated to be 0.01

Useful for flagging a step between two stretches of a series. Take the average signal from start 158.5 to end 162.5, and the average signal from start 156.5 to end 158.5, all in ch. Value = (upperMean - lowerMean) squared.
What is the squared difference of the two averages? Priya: 0.0000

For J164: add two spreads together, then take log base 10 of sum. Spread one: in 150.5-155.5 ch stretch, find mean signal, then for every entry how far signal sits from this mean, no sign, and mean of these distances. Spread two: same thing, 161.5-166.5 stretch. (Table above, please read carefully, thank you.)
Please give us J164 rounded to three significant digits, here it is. -1.02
